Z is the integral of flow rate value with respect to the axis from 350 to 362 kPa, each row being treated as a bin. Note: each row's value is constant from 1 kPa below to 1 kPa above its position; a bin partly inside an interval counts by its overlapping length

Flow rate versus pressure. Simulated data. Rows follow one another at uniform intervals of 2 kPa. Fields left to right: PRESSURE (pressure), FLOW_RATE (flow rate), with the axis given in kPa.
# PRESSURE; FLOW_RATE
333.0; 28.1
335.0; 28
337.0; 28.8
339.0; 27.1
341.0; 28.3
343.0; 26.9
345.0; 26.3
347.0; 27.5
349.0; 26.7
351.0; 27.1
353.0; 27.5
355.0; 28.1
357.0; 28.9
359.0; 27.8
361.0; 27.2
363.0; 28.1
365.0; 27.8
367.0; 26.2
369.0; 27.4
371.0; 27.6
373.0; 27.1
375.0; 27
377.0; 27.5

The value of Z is 333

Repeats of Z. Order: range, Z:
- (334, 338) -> 114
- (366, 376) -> 271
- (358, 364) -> 166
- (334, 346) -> 331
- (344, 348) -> 108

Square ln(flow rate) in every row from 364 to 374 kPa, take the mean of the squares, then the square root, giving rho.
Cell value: 3.30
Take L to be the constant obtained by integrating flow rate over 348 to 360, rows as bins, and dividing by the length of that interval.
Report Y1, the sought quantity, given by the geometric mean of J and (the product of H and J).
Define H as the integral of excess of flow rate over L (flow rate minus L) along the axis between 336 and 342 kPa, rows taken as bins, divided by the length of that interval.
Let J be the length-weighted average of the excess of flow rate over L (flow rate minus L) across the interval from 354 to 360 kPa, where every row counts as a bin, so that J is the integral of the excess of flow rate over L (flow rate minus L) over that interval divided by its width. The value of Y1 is 0.36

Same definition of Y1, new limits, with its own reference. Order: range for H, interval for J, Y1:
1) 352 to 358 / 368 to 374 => 0.22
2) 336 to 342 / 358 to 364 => 0.01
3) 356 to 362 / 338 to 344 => 0.13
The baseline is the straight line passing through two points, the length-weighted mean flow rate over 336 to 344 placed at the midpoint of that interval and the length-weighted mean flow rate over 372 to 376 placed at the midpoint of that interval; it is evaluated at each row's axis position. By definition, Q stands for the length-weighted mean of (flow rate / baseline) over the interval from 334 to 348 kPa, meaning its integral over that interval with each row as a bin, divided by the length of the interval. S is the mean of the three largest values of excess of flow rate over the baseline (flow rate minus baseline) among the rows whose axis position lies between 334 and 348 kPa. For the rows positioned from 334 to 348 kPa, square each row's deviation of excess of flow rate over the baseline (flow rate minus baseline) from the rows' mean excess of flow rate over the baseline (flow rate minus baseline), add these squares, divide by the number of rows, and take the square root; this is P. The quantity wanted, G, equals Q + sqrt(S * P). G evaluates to 1.63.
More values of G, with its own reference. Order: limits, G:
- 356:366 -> 1.73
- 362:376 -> 1.59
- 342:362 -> 1.82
